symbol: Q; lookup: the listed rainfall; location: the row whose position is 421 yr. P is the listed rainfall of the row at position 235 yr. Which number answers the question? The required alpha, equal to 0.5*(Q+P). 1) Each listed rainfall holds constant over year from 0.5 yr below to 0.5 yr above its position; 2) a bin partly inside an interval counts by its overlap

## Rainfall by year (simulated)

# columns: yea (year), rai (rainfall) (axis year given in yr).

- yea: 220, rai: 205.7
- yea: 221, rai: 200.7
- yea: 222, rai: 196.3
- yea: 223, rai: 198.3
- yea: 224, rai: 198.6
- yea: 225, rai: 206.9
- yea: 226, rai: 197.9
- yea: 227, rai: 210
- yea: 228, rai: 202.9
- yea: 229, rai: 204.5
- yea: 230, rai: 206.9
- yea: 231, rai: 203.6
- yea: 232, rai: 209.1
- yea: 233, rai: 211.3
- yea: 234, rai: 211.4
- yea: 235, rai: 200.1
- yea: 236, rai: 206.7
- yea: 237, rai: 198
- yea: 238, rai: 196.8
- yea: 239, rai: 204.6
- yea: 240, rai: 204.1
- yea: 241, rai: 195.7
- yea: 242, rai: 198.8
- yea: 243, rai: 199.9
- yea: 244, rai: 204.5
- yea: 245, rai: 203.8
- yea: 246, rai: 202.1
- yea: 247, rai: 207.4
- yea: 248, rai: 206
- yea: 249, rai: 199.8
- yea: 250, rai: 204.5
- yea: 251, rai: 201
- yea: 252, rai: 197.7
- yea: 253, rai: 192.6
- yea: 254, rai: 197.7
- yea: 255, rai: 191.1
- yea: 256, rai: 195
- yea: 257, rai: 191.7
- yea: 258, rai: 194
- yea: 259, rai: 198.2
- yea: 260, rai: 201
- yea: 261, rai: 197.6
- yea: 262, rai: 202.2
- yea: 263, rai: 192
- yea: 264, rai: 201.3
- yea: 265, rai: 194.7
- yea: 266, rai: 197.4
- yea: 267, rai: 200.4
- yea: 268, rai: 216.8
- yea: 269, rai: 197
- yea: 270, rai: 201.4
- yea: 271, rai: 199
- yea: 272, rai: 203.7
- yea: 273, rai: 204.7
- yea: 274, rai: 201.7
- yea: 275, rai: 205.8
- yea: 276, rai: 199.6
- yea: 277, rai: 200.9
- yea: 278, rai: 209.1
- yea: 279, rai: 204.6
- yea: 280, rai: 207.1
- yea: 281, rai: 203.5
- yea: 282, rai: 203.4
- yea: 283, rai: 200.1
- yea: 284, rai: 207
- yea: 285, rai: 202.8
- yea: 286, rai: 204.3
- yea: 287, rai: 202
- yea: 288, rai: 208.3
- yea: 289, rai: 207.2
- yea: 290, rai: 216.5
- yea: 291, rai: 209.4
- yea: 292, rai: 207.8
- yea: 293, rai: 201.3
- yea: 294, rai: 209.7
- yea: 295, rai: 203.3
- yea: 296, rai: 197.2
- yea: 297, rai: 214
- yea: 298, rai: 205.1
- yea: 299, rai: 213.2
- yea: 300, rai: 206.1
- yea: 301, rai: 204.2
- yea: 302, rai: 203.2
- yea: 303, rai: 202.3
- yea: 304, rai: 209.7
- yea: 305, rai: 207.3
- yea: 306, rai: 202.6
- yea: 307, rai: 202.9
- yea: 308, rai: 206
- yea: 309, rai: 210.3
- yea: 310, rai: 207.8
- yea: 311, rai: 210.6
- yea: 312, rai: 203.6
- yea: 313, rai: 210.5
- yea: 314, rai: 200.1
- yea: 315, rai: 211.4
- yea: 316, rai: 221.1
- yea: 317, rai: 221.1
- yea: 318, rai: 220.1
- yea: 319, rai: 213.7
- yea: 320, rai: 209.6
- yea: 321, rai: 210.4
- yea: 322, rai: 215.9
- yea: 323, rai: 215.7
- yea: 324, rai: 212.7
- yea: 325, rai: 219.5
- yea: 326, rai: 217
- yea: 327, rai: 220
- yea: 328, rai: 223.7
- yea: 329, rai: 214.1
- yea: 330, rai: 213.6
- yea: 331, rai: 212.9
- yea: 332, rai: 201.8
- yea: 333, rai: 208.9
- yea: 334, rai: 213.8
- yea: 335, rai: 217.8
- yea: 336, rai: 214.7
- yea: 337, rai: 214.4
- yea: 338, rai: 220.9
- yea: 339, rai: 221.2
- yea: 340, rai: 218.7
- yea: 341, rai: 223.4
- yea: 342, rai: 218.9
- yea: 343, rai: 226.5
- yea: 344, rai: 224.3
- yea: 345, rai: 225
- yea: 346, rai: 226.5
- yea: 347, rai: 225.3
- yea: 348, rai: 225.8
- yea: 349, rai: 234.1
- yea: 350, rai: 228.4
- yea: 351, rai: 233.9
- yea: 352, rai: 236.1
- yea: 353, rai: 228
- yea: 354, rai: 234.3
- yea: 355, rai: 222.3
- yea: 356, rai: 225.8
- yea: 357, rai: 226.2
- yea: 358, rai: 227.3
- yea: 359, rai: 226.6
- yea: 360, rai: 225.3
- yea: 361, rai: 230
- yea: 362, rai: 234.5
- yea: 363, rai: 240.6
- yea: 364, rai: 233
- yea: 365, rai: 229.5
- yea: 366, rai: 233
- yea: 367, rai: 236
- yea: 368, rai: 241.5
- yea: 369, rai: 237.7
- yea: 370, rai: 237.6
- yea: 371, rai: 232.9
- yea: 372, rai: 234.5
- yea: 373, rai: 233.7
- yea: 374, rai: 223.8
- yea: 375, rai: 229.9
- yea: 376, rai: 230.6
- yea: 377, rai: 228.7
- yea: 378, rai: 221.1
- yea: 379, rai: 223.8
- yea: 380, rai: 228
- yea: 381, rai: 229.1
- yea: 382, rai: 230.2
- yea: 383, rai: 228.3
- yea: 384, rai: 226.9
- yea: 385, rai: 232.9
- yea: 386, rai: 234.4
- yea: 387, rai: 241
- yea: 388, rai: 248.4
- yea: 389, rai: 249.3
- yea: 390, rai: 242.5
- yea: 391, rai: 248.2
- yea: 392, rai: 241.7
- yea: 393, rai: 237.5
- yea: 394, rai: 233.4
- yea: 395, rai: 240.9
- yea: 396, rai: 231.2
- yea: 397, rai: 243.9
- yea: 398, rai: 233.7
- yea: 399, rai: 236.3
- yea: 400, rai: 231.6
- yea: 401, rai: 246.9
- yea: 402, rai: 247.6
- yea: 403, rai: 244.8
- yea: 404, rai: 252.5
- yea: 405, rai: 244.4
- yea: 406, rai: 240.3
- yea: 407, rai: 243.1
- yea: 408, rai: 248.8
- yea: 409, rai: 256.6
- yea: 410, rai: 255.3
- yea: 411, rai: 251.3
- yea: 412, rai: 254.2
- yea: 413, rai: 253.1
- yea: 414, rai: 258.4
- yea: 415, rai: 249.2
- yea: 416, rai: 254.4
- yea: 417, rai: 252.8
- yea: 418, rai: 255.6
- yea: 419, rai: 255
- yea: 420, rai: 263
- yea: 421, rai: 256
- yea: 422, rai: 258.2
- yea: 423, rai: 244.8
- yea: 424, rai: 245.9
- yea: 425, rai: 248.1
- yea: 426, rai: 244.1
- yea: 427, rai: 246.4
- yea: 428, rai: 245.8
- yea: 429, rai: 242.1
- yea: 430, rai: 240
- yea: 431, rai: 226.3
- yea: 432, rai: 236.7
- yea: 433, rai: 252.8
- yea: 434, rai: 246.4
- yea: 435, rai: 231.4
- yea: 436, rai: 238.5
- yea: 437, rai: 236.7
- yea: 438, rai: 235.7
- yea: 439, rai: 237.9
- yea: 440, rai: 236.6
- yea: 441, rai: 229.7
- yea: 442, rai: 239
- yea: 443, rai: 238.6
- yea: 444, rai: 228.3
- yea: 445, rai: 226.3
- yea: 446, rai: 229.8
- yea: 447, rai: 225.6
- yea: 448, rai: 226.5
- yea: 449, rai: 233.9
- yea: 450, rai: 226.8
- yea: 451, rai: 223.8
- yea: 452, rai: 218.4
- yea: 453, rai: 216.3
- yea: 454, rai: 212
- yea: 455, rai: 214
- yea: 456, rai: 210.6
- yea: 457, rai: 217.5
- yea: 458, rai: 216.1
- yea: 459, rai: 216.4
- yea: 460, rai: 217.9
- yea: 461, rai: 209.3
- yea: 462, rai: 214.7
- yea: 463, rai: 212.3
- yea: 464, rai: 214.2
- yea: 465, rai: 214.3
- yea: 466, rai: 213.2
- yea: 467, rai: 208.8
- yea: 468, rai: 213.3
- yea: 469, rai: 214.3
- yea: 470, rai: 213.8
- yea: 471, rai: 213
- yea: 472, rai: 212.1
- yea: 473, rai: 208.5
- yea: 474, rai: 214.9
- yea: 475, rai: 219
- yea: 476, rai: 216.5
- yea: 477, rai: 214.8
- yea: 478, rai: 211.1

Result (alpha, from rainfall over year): 228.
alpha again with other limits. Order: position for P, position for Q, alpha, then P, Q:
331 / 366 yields 223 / 212.9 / 233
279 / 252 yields 201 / 204.6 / 197.7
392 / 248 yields 224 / 241.7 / 206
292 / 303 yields 205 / 207.8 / 202.3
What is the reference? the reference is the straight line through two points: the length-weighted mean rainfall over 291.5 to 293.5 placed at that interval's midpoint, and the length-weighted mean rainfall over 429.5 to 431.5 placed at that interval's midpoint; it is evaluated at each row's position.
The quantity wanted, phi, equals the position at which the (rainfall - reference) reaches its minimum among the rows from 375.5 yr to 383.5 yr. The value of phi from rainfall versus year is 378 yr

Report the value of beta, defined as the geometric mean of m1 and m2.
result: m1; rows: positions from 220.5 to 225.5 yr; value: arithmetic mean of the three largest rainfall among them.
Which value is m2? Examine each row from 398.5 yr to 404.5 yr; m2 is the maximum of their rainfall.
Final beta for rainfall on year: 226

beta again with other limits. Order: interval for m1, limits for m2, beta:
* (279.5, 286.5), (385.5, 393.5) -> 227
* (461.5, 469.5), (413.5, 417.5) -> 235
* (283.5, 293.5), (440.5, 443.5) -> 225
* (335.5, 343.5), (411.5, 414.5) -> 240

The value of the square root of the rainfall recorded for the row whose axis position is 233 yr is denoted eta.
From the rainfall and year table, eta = 14.5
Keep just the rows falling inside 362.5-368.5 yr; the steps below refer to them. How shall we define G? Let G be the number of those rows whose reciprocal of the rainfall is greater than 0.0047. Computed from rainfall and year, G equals 0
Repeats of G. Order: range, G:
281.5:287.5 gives 6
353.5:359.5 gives 0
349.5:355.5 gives 0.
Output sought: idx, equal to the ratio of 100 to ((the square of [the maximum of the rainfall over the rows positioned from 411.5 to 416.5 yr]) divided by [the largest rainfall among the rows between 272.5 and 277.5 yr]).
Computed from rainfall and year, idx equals 0.31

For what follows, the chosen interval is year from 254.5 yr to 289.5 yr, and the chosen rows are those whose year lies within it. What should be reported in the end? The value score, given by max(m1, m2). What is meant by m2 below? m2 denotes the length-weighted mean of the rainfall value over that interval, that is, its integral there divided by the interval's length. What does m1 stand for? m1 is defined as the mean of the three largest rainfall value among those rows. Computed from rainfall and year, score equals 211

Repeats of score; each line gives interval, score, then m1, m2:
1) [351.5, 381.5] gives 240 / 240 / 231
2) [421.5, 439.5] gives 253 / 253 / 242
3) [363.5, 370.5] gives 239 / 239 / 235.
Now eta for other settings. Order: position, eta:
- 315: 14.5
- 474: 14.7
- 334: 14.6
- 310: 14.4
